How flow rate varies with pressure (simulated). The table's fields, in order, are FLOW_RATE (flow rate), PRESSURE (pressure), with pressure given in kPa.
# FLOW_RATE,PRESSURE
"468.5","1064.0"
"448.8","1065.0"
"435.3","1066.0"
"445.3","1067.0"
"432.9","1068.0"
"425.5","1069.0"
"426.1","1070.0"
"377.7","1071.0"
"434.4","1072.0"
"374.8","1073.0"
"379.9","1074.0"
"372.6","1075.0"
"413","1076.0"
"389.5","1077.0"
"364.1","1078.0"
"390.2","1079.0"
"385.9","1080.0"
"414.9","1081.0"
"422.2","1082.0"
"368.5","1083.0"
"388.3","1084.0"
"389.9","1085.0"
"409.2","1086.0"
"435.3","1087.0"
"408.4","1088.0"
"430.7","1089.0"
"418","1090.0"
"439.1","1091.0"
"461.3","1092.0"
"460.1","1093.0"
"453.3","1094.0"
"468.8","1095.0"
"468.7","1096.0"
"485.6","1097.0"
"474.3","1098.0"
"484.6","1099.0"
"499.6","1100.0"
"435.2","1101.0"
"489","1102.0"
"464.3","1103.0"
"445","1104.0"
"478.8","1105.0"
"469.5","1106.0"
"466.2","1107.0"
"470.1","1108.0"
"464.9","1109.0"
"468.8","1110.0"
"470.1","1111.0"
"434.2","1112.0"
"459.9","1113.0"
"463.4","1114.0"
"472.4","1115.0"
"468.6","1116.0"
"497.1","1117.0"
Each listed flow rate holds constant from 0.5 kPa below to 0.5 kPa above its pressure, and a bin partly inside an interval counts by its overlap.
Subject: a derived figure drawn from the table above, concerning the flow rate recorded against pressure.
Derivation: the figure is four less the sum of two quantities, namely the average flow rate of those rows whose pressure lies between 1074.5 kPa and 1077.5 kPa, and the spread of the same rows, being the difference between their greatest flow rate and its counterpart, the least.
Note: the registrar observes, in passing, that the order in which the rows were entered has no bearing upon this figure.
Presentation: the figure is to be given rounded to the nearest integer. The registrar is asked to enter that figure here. -428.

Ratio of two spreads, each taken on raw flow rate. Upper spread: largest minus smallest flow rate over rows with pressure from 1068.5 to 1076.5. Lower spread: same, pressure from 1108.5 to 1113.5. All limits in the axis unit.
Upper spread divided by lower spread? 1.7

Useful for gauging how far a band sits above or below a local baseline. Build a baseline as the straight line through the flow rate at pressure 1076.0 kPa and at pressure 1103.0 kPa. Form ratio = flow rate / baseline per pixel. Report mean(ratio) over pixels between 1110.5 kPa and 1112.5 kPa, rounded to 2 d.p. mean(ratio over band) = 0.94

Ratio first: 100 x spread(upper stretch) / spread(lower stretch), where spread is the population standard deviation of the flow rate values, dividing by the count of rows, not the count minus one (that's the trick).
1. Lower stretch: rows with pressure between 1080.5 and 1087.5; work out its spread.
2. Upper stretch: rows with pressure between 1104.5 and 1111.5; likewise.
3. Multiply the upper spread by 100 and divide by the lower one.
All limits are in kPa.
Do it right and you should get 19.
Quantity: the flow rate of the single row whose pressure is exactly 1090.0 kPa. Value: 418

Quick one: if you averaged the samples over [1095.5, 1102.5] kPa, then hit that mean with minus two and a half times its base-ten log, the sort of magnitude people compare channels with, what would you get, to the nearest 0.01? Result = -6.70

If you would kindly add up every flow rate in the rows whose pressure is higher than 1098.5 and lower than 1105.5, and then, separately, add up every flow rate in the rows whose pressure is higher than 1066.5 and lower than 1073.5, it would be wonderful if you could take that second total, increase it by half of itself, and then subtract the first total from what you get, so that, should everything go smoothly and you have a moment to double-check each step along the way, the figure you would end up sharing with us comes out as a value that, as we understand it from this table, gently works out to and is 1079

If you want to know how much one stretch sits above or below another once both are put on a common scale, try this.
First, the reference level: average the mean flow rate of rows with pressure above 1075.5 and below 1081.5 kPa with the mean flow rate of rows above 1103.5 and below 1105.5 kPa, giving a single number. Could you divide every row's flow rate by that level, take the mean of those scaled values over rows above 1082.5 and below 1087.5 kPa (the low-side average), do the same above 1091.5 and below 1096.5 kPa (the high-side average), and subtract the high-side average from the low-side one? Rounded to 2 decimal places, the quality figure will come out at -0.15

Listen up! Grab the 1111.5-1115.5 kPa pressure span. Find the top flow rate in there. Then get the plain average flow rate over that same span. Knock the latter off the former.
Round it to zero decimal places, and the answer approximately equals 15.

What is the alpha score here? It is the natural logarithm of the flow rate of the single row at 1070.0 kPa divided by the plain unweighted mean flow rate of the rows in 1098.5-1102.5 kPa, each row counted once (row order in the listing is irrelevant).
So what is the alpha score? -0.11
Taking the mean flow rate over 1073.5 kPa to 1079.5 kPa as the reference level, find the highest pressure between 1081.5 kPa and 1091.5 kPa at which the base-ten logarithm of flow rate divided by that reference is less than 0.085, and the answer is 1091.0 kPa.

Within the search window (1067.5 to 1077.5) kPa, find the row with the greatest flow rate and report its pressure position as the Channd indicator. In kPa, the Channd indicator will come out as 1072.0 kPa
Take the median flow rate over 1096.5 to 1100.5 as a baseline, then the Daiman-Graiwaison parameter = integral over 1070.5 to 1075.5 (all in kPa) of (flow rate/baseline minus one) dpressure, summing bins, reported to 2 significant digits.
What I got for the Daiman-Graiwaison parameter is -1.0 kPa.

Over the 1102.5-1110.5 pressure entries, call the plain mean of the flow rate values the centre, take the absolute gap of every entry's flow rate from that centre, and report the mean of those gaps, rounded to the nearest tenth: 5.9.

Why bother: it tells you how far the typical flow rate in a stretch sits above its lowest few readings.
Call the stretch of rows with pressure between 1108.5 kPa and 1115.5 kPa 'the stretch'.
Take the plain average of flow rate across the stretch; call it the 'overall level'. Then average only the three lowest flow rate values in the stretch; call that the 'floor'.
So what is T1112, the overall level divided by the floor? 1.02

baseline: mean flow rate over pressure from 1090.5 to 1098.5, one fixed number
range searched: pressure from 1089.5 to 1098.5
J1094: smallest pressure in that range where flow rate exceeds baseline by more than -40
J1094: 1091.0 kPa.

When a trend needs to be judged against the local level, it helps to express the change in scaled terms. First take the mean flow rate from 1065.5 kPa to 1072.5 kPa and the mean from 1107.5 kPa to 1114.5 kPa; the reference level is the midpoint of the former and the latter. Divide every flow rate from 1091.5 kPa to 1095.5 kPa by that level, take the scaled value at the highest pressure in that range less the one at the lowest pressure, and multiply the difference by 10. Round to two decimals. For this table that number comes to 0.17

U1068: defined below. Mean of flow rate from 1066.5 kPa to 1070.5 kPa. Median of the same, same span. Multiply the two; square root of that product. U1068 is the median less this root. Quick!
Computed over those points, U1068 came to -1.5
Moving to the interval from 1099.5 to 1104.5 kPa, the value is -1.2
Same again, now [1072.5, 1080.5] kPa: -0.4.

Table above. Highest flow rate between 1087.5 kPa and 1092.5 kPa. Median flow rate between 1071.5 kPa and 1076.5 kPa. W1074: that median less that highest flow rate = -81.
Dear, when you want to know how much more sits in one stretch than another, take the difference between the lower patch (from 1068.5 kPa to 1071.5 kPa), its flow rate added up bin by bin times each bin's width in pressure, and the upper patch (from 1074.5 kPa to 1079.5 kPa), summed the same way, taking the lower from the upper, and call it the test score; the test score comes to 700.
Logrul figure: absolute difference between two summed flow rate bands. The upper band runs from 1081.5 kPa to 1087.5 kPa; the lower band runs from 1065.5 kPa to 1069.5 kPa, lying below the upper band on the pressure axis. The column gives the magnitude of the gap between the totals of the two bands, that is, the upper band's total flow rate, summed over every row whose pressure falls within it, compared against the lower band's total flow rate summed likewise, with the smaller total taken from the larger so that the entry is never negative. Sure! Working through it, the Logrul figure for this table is 674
